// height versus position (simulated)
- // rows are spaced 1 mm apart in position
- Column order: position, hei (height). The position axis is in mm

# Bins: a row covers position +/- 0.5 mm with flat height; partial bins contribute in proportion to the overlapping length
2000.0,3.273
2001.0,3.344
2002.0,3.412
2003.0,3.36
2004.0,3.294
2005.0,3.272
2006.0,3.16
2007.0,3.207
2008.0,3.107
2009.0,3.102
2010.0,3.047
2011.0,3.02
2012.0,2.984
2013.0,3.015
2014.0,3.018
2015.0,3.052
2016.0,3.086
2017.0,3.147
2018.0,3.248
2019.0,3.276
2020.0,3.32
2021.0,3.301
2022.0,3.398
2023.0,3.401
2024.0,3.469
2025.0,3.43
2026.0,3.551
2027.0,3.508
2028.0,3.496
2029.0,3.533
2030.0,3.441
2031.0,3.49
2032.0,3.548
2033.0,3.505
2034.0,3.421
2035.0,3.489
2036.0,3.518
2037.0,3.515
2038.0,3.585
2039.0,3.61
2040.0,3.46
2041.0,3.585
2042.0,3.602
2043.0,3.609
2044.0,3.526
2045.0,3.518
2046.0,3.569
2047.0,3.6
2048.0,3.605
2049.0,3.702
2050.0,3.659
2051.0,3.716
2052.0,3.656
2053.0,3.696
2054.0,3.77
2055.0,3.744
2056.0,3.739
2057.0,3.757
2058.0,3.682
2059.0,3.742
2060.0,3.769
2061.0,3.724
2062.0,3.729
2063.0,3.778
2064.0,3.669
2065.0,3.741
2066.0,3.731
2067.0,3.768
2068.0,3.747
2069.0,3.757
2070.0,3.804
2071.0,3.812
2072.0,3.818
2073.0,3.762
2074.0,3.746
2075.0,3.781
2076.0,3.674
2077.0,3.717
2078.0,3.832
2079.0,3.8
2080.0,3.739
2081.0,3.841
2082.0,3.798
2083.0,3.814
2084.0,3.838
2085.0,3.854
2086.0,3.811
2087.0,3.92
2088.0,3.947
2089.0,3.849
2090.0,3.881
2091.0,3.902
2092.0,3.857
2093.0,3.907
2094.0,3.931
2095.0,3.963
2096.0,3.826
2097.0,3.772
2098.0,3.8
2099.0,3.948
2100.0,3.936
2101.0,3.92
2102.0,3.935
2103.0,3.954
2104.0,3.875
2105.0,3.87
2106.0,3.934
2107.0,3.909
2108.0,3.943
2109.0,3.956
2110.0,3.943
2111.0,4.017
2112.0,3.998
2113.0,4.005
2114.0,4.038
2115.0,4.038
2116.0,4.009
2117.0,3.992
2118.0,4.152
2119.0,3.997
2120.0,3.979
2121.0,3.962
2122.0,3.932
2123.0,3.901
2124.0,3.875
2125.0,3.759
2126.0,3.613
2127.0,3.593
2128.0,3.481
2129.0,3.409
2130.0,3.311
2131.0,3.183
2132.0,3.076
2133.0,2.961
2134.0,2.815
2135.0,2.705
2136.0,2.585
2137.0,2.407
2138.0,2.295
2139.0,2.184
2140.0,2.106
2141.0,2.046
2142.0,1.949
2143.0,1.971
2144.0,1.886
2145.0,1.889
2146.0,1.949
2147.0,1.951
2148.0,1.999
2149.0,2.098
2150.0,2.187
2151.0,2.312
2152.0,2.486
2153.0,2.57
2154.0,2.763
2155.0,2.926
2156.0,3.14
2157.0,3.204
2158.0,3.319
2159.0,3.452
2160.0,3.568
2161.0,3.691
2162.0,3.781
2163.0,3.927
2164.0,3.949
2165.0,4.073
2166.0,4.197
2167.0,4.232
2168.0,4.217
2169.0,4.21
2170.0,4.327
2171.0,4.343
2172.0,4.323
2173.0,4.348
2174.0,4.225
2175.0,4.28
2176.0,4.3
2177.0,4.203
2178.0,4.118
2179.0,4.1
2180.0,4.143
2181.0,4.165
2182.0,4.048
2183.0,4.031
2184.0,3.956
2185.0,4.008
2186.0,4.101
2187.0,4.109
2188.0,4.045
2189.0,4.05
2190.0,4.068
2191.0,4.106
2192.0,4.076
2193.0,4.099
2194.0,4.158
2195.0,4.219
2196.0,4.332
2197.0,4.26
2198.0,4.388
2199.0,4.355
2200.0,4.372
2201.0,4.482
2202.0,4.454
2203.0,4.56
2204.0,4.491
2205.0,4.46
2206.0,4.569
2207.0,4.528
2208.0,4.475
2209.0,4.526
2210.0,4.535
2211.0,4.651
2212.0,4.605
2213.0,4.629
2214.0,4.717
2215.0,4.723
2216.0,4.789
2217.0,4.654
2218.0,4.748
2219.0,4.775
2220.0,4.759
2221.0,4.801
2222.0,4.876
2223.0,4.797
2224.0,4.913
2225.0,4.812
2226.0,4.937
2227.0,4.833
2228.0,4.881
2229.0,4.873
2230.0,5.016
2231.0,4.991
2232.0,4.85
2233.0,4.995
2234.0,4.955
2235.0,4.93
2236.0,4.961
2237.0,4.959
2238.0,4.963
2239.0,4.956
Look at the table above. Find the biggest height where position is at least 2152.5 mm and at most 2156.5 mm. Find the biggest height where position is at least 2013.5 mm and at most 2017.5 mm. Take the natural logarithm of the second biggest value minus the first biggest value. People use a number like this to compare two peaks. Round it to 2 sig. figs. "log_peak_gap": -5.0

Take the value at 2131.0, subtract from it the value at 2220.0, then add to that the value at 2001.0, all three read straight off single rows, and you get 1.8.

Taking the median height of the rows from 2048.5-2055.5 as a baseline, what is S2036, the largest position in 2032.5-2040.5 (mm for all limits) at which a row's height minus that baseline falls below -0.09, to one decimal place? 2040.0 mm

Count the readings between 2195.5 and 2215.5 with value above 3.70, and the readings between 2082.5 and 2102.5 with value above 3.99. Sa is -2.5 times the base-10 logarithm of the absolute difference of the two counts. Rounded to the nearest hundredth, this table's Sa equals -3.25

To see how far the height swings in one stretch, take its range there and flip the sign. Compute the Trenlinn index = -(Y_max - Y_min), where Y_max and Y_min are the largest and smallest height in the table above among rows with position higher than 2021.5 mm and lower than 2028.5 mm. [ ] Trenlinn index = -0.153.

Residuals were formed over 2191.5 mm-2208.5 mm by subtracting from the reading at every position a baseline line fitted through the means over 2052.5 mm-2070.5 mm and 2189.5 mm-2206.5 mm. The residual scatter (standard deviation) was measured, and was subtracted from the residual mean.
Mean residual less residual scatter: -0.1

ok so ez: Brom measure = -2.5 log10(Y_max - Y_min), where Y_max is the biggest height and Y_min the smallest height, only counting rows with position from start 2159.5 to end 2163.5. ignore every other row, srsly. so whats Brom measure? 1.1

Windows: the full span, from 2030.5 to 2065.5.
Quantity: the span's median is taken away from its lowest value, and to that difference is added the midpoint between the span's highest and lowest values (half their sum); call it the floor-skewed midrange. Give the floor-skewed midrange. 3.4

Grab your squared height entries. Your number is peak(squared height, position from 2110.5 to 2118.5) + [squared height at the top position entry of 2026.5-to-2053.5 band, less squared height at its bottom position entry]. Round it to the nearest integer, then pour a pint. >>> 19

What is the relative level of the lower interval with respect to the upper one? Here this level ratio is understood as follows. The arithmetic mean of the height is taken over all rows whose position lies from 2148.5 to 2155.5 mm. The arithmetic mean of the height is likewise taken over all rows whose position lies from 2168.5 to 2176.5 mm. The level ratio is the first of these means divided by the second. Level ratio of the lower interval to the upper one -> 0.577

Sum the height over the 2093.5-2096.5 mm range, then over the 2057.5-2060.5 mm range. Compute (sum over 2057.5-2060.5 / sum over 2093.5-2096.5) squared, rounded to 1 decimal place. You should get 0.9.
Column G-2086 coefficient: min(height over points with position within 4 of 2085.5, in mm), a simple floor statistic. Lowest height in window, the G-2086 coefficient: 3.798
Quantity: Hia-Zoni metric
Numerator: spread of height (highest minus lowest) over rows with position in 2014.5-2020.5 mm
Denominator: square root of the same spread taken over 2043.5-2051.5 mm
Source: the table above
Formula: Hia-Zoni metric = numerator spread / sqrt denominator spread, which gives 0.60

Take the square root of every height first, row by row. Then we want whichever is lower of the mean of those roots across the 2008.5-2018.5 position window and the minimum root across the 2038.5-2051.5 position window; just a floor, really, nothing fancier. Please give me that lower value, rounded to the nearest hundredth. 1.75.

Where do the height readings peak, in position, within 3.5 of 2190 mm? 2187.0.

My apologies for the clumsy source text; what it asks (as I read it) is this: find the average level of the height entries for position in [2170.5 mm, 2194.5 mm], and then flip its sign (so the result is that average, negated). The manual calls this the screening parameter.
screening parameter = -4.1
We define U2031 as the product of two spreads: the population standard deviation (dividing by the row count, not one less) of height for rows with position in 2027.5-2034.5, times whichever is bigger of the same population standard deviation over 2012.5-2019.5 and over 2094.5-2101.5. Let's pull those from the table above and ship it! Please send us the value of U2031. 0.0042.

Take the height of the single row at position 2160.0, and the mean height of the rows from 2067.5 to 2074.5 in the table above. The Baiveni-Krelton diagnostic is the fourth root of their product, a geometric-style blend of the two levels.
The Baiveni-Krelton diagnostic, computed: 1.92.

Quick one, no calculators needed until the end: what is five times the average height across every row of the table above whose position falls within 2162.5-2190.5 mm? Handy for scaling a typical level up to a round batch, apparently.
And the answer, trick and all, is 20.7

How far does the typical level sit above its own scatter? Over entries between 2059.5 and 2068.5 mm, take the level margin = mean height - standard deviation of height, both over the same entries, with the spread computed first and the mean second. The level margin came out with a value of 3.7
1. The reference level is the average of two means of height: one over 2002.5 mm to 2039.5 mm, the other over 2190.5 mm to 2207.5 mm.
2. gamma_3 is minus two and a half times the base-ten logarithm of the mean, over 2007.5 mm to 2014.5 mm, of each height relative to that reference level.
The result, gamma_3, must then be 0.25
